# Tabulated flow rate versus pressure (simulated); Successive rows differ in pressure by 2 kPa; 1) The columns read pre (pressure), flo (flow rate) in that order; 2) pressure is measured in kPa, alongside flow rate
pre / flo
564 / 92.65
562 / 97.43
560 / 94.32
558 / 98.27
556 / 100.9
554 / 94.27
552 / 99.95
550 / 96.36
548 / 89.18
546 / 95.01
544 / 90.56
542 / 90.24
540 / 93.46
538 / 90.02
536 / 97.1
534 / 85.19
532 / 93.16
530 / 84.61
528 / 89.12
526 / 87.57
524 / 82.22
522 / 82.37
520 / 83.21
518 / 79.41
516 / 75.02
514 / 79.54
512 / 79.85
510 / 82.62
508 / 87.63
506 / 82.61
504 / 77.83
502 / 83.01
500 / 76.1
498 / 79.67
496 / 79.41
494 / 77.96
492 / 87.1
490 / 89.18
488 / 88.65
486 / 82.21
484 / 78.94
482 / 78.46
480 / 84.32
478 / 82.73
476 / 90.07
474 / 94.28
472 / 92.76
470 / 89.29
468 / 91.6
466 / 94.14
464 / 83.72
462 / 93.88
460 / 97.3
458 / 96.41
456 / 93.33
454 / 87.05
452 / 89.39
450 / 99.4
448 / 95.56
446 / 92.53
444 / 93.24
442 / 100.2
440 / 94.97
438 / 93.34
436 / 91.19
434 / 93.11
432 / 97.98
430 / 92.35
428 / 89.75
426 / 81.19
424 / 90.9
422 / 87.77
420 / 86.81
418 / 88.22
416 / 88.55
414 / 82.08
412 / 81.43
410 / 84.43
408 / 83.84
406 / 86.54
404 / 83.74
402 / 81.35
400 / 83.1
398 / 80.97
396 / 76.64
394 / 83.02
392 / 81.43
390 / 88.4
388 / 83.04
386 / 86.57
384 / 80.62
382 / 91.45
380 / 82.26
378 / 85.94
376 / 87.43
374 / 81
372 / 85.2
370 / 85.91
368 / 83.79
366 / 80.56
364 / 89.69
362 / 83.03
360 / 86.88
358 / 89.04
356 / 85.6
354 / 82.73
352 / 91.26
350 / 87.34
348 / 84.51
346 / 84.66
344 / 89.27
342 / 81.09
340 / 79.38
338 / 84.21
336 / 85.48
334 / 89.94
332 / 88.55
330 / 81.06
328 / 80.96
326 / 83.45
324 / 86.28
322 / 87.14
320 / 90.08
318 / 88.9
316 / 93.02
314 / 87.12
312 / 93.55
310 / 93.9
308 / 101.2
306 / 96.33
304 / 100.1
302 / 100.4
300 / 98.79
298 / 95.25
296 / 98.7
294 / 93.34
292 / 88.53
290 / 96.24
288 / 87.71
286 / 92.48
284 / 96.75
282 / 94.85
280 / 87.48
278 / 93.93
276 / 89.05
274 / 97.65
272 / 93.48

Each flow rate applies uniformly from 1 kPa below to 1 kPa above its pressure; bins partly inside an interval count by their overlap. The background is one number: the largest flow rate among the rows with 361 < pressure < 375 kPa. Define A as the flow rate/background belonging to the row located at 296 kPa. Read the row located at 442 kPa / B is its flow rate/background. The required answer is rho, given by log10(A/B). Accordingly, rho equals -0.007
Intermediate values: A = 1.10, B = 1.12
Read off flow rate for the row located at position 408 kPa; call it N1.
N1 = 83.84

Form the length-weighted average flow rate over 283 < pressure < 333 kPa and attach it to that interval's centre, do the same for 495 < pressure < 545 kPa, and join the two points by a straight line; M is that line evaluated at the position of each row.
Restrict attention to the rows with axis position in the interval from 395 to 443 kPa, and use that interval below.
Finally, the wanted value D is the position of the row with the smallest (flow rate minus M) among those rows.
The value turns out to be 396 kPa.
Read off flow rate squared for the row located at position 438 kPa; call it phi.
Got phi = 8712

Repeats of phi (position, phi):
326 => 6964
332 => 7841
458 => 9295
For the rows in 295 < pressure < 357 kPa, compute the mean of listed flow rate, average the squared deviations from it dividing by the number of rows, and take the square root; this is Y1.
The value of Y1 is 6.2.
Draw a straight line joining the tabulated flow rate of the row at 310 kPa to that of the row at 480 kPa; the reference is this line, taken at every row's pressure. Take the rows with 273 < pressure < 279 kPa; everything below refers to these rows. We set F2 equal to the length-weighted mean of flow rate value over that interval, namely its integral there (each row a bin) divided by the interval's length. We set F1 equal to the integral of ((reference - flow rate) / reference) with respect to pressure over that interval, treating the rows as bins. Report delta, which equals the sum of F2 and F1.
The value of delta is 94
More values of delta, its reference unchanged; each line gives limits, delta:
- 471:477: 92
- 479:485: 81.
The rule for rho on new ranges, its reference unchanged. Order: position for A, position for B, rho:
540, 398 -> 0.062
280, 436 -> -0.018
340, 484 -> 0.002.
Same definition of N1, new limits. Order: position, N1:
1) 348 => 84.51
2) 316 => 93.02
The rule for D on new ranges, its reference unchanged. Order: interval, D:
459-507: 500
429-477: 464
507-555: 516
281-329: 328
